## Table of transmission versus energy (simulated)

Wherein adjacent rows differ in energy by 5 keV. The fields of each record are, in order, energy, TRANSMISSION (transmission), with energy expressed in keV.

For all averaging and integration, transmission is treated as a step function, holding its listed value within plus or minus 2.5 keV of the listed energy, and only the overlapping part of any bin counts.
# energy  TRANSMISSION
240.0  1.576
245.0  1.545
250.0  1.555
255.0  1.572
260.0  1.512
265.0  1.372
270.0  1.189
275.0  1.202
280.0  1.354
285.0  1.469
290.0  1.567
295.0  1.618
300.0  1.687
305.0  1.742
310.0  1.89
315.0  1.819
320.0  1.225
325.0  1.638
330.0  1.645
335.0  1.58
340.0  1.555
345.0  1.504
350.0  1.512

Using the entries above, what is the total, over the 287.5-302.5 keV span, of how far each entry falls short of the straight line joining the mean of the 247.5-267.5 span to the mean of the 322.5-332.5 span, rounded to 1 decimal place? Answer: -0.1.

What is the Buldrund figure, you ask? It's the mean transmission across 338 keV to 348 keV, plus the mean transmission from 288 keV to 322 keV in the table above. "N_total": 3.18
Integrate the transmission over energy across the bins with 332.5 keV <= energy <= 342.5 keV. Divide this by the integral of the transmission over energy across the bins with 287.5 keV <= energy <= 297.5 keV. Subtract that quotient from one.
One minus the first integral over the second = 0.016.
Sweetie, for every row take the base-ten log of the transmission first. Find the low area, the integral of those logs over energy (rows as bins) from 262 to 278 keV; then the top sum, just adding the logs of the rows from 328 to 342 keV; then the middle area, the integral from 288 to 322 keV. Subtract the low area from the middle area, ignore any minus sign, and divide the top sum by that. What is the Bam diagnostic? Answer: 0.1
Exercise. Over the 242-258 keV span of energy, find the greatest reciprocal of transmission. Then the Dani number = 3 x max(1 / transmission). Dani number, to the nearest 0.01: 1.94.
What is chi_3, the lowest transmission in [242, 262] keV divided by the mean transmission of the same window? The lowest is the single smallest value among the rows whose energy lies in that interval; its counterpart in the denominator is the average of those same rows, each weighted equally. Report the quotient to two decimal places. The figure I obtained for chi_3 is 0.98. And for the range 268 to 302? 0.83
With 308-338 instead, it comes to 0.75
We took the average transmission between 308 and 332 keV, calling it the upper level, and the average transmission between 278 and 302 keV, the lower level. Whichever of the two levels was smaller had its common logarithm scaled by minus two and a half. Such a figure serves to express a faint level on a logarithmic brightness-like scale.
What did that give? -0.47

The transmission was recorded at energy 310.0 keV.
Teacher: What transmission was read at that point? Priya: 1.89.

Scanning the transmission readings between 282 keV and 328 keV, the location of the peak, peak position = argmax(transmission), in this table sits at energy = 310.0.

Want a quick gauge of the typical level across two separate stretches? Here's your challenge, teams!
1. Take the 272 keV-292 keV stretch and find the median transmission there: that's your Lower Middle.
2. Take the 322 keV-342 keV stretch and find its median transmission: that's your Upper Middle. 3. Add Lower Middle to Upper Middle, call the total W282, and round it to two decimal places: 3.02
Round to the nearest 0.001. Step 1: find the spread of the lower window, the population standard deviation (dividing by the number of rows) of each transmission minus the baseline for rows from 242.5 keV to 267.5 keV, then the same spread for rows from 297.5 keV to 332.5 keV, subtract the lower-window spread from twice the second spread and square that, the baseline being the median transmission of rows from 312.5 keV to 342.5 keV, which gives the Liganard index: 0.105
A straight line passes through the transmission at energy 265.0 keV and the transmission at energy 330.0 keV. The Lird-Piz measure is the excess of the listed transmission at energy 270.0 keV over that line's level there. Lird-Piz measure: -0.2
